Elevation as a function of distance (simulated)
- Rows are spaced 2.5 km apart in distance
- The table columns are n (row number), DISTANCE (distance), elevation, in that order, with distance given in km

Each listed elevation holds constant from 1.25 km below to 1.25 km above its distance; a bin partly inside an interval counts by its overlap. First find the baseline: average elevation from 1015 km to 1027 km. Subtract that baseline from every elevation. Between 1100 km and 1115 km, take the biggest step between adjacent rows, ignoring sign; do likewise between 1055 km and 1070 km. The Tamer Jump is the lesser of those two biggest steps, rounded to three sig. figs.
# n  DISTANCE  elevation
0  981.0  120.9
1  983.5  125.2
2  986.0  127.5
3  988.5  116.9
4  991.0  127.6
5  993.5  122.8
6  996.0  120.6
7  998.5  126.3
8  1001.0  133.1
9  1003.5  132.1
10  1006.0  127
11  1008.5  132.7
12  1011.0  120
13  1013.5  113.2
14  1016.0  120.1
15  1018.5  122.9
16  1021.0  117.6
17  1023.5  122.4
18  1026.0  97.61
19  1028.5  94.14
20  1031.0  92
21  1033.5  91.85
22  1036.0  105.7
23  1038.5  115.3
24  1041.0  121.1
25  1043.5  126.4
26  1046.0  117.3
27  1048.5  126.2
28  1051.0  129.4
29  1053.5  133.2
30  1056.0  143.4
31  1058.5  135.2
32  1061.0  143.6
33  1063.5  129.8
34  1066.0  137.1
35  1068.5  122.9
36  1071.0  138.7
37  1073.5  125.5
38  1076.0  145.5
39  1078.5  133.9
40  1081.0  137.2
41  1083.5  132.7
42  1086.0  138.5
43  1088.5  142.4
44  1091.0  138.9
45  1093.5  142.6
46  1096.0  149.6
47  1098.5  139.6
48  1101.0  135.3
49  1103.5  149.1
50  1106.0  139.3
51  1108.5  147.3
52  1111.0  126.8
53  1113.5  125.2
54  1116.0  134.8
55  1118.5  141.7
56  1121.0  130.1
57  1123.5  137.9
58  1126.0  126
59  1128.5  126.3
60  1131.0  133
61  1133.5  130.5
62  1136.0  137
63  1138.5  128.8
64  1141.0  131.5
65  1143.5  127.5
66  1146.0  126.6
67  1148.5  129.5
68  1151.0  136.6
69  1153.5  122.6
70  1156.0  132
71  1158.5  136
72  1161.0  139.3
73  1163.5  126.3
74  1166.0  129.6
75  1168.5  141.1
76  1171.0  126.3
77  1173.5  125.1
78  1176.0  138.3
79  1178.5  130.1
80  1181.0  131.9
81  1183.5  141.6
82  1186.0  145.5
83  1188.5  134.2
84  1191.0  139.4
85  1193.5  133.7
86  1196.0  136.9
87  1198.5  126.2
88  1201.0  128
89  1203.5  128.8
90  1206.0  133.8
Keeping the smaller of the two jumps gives 14.2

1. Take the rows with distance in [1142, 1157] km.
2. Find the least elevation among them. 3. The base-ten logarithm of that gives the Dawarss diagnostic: 2.09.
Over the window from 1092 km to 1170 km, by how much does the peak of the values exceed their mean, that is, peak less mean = 15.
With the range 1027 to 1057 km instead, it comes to 27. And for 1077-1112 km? 10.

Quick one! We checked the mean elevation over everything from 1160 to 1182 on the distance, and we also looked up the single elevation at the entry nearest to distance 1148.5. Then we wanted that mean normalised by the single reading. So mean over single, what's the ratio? 1.02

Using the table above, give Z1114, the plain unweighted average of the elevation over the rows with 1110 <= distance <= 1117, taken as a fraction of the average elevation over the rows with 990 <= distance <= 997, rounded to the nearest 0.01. 1.04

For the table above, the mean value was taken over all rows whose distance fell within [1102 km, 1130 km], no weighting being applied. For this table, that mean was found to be 135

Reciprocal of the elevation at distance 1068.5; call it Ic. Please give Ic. 0.0081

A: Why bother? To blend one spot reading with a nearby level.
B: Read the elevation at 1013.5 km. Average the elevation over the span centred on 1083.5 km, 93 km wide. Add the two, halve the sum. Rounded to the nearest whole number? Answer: 124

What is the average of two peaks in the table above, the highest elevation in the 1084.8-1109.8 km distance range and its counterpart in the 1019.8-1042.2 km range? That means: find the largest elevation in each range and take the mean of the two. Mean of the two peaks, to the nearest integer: 136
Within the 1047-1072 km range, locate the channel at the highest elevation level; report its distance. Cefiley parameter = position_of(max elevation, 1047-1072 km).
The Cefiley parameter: 1061.0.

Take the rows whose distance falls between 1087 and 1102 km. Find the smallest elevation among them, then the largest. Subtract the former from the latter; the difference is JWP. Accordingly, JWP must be 14.3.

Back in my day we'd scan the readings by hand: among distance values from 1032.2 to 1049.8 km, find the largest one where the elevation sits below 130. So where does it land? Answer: 1048.5 km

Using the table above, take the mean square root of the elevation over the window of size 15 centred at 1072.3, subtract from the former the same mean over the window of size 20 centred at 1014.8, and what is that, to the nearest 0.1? 0.5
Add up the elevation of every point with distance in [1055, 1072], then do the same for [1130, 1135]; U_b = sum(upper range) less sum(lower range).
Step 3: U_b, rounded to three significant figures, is -687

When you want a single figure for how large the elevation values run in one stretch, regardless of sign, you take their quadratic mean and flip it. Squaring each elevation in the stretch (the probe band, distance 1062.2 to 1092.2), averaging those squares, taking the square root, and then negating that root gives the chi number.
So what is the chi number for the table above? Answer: -135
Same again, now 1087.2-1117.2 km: -139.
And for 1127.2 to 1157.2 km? -130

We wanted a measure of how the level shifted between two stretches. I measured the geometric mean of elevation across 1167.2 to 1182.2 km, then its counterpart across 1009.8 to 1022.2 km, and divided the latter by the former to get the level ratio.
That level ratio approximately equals 0.90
